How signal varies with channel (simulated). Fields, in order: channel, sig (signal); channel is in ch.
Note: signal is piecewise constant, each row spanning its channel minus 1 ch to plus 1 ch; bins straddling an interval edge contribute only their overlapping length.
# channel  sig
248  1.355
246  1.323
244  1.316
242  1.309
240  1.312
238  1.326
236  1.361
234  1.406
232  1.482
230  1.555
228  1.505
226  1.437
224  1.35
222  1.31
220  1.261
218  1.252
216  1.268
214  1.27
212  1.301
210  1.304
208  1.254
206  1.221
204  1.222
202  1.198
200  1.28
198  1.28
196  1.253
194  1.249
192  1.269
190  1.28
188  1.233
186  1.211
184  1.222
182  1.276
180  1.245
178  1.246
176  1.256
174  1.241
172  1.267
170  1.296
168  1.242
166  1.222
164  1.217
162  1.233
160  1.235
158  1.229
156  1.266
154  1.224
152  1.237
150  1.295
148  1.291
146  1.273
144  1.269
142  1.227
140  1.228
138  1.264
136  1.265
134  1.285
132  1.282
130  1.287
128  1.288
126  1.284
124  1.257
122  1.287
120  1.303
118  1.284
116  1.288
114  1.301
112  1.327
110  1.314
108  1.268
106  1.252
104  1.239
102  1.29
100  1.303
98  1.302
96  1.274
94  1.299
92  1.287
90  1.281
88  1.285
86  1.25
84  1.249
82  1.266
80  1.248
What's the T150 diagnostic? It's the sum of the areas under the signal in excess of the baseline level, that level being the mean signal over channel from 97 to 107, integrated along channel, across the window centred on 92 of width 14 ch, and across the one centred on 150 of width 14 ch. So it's -0.10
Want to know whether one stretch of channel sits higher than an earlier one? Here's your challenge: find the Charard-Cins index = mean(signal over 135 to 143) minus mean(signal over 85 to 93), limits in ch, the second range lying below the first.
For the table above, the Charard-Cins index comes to -0.030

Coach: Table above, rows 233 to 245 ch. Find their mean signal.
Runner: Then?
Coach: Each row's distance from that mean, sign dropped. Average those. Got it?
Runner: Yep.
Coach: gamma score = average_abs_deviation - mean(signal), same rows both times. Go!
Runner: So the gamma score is -1.31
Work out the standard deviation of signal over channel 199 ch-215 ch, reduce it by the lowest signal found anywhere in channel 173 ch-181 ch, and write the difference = -1.20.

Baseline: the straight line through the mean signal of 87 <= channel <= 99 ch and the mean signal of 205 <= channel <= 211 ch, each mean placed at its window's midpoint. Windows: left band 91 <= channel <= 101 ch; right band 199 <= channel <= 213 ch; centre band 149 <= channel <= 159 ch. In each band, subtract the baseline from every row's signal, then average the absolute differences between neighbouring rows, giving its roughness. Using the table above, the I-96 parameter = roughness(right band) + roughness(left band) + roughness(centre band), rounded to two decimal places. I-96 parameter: 0.09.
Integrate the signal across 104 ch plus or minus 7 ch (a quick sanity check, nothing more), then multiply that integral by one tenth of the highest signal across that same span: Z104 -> 2.36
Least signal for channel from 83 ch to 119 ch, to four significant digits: 1.239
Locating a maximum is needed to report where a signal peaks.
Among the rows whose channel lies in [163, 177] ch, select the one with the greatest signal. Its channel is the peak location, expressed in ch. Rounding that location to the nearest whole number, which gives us 170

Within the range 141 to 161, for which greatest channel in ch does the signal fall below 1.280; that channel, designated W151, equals 160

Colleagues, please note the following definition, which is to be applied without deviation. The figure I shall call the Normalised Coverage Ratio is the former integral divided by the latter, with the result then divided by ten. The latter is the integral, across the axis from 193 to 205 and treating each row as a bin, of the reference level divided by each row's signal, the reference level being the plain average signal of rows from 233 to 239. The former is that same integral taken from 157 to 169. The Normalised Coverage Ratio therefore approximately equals 0.101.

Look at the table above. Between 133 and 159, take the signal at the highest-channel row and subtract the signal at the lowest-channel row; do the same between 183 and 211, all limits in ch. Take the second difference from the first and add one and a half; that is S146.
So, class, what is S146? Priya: 1.36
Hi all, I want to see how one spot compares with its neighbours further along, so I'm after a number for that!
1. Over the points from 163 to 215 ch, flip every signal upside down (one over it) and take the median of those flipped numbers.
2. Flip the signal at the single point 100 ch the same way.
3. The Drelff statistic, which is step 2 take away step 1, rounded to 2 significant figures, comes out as -0.032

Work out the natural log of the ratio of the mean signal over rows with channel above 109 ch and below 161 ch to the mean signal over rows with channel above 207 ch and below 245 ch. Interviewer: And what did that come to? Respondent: -0.056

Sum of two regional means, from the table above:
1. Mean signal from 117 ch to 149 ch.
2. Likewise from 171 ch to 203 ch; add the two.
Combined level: 2.52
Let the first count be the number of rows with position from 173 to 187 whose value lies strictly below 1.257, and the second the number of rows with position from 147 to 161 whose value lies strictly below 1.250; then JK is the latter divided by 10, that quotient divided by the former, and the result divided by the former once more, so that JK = 0.011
